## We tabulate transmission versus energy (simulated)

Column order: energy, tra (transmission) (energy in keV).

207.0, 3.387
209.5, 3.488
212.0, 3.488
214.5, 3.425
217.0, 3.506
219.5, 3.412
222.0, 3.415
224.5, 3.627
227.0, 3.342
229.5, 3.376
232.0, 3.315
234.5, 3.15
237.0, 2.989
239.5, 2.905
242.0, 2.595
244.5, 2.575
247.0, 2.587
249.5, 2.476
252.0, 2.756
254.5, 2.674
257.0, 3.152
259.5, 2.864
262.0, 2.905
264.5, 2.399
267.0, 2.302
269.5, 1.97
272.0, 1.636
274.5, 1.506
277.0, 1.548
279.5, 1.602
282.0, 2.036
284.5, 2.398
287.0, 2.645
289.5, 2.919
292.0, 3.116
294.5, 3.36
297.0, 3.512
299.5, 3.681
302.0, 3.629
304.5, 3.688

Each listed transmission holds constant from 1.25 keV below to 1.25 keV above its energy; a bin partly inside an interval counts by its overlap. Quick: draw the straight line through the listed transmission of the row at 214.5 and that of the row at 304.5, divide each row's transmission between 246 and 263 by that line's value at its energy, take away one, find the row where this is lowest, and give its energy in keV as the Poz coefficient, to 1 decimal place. 249.5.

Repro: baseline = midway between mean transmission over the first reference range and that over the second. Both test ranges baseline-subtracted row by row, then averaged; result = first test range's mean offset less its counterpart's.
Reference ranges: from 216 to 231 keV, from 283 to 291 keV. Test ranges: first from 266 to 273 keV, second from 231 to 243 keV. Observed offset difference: -1.02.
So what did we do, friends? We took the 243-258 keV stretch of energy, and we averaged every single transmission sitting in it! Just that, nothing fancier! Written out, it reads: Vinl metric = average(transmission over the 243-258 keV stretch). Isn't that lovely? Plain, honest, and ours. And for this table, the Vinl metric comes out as 2.7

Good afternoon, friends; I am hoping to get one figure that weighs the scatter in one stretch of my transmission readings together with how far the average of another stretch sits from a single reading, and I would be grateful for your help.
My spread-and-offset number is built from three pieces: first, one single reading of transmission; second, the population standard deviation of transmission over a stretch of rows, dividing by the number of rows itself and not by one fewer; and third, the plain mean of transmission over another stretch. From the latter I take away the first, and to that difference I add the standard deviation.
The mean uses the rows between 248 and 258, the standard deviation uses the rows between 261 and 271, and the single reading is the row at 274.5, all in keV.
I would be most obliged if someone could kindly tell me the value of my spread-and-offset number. 1.6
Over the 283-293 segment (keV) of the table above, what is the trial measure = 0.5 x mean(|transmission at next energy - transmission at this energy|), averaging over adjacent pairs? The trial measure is 0.12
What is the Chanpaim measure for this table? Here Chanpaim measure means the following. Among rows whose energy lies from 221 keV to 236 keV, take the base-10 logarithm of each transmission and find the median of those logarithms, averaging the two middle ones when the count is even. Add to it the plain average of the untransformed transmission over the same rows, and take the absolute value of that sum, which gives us 3.9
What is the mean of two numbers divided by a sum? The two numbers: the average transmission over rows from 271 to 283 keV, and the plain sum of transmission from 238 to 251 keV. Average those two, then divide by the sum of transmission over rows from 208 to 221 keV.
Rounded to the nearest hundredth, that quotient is 0.43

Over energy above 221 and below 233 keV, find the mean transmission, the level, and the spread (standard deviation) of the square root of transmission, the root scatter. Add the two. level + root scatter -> 3.4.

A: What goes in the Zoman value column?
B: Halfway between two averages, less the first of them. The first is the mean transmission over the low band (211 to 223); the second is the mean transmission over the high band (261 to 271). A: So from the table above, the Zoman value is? -0.5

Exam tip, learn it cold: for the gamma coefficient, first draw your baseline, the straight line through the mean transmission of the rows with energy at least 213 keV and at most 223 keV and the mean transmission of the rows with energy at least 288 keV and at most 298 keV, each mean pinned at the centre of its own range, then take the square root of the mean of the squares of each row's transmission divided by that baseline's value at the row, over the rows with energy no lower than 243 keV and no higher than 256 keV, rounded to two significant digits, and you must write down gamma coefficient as 0.78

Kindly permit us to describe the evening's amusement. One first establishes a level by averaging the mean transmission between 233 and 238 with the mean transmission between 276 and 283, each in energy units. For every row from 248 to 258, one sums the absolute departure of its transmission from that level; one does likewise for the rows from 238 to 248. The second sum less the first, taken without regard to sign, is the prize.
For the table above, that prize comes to 0.40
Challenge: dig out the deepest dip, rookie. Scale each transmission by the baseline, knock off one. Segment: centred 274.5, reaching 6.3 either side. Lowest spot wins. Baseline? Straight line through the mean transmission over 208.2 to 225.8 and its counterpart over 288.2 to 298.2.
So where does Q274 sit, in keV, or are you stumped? 274.5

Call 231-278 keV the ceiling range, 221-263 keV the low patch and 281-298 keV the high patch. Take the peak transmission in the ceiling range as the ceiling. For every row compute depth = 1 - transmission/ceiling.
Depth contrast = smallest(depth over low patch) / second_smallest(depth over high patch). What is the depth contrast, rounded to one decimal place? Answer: 6.9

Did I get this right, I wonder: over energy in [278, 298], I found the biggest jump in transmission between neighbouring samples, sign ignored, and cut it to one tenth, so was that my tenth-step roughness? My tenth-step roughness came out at 0.043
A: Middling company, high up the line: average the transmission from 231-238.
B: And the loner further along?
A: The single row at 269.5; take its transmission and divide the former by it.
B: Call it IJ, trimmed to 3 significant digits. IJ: 1.60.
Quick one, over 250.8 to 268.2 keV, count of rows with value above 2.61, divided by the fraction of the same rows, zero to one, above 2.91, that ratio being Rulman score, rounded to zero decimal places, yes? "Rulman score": 35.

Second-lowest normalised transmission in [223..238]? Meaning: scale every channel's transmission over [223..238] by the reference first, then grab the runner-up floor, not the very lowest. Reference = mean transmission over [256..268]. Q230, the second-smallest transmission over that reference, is 1.2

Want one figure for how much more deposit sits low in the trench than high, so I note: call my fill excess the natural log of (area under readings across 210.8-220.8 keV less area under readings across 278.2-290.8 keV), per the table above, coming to 1.7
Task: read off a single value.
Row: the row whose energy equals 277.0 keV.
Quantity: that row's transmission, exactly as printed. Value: 1.548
